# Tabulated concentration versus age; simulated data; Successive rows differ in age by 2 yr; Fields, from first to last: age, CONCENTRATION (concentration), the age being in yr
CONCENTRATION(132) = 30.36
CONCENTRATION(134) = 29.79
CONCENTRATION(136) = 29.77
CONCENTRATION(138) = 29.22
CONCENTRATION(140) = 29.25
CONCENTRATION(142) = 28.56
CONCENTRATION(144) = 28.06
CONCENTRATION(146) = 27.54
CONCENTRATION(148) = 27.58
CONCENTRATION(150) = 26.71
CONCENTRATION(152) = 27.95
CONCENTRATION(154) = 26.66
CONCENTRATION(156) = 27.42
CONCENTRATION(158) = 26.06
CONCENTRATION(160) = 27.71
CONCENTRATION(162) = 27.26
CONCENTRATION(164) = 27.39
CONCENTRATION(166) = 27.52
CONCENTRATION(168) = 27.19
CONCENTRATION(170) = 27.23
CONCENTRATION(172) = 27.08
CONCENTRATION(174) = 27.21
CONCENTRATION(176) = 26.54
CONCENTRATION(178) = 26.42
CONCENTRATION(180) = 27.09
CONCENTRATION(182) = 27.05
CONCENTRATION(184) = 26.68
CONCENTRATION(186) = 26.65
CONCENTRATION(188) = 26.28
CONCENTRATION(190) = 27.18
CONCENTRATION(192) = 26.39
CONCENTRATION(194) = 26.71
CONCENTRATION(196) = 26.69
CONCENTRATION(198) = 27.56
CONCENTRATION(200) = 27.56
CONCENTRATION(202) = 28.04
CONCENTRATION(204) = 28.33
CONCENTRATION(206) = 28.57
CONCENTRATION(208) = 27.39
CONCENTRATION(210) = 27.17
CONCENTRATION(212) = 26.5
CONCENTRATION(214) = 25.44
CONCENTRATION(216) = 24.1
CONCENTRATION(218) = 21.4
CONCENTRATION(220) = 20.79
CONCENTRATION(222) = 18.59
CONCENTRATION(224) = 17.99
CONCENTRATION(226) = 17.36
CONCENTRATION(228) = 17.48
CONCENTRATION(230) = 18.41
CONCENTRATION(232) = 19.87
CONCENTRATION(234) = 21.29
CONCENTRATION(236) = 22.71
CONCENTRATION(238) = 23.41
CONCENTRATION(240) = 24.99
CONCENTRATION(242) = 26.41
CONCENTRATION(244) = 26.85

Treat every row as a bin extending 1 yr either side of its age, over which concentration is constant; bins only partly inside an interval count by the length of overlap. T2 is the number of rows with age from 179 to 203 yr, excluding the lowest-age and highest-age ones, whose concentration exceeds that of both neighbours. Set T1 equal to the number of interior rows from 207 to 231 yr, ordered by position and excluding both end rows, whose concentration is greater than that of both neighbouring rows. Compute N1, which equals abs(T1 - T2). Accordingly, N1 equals 2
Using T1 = 0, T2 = 2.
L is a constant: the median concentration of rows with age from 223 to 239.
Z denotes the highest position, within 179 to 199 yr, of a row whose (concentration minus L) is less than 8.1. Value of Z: 196 yr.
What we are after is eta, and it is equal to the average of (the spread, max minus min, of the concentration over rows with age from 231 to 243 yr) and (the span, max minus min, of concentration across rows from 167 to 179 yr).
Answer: 3.7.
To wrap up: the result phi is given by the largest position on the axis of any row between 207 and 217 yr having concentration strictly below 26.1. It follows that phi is 216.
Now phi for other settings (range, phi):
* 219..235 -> 234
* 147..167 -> 158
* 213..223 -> 222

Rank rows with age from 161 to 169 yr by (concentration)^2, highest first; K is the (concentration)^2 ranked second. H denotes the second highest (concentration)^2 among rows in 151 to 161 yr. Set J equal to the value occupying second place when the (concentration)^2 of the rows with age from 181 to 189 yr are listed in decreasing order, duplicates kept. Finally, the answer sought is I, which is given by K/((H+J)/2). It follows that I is 1.0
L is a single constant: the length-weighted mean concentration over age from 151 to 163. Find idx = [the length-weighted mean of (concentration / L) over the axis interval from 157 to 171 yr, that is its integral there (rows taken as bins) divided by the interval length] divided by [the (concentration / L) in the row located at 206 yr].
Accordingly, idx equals 1.0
